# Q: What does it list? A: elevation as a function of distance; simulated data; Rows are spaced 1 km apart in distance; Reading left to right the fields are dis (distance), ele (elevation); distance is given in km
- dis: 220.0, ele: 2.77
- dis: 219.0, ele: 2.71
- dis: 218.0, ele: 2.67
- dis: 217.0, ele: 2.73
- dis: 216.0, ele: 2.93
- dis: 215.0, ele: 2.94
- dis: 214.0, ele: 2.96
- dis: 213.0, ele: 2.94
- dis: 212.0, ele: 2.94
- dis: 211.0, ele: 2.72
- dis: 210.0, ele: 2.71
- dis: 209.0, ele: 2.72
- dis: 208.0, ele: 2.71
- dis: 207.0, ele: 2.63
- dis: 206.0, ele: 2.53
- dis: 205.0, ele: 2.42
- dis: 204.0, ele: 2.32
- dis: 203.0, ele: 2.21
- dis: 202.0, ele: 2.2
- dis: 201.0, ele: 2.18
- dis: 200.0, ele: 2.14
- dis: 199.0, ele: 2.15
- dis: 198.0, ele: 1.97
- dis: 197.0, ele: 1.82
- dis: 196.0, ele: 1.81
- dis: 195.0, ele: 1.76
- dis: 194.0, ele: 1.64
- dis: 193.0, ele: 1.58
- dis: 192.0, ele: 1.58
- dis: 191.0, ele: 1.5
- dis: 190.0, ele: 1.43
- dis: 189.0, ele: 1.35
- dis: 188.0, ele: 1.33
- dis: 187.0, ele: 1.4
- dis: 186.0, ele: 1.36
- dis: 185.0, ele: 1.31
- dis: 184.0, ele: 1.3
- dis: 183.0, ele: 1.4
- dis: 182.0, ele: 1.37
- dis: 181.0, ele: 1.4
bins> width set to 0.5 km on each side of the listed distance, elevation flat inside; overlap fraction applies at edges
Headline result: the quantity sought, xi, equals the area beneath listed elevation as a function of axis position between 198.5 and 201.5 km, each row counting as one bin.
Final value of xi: 6.5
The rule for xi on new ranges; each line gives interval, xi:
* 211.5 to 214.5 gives 8.8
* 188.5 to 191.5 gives 4.3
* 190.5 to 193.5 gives 4.7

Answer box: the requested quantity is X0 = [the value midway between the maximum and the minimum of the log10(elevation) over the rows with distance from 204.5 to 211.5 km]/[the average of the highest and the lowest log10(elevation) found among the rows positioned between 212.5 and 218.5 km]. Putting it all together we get 0.9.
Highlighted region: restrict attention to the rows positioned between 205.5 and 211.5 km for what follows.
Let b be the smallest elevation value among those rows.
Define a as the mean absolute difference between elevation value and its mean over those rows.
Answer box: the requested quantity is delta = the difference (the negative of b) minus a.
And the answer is -2.6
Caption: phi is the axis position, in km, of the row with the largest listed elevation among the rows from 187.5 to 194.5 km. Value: 194.0 km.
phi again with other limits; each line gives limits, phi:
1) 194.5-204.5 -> 204.0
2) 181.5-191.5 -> 191.0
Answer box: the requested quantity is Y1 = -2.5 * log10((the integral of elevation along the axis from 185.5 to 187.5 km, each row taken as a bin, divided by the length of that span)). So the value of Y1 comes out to -0.3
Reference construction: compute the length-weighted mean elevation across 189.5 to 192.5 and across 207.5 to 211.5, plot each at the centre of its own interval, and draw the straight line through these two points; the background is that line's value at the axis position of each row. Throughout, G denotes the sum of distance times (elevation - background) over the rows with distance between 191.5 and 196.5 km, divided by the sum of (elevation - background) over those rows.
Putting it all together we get 194.1 km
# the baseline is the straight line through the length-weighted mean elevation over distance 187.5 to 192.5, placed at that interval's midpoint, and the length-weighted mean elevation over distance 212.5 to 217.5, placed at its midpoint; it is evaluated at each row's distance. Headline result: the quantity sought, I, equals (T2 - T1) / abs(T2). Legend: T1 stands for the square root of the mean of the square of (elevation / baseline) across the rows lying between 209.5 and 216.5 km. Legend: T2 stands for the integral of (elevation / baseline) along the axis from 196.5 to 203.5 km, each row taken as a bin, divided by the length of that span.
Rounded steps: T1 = 1.03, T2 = 1.04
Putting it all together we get 0.00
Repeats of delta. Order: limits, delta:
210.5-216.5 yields -2.8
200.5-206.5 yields -2.3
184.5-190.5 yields -1.3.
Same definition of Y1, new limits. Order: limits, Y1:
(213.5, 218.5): -1.1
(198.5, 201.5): -0.8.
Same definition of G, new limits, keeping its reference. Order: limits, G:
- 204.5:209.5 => 207.5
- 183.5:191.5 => 185.2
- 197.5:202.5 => 199.1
